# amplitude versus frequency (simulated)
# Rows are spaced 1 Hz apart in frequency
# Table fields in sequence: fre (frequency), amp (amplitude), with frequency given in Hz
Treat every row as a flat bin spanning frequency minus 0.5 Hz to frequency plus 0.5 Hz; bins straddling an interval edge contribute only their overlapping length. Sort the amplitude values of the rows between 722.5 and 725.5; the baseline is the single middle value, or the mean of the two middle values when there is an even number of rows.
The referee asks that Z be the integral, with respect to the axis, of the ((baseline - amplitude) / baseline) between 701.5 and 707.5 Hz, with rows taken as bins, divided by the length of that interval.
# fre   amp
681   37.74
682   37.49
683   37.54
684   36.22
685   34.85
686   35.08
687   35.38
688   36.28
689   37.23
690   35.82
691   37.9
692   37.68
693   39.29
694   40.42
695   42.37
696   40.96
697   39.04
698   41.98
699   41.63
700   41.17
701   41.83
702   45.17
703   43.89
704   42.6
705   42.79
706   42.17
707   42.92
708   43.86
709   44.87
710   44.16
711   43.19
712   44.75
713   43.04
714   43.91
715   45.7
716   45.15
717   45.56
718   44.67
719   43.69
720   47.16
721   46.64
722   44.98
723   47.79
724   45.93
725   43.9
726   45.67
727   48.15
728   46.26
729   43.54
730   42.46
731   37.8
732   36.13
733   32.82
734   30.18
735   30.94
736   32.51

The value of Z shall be 0.06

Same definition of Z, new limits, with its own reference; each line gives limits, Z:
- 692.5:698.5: 0.11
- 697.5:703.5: 0.07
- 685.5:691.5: 0.21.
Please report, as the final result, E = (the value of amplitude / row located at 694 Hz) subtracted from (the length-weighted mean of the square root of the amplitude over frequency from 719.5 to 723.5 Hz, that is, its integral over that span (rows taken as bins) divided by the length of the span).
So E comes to -34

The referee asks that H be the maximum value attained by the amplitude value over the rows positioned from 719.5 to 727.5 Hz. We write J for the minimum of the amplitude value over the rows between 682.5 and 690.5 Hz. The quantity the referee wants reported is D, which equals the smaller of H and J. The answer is 35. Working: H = 48.15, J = 34.85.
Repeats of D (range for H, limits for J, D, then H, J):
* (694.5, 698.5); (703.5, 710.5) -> 42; 42.37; 42.17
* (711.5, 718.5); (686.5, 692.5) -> 35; 45.7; 35.38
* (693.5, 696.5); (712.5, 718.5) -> 42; 42.37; 43.04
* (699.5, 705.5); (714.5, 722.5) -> 44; 45.17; 43.69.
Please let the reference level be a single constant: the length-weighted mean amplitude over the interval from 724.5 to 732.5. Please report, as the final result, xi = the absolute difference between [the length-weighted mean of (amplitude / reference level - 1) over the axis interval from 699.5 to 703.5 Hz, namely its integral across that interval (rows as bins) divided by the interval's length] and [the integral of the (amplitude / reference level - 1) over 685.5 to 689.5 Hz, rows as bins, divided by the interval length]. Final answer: 0.16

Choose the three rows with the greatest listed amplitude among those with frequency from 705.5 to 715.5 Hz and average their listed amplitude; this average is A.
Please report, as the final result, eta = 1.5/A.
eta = 0.033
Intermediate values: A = 45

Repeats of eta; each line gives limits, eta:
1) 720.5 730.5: 0.032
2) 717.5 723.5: 0.032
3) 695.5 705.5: 0.034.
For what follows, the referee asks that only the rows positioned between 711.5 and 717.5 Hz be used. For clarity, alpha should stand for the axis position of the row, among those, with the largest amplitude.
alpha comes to 715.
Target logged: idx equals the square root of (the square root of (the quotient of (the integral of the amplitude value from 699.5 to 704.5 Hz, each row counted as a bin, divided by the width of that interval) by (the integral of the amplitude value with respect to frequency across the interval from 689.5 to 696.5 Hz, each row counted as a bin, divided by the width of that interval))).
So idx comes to 1.02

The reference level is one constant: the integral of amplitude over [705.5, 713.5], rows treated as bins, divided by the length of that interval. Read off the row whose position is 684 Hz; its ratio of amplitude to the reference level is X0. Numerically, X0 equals 0.83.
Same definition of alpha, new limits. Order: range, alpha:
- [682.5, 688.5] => 683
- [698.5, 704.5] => 702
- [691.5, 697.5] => 695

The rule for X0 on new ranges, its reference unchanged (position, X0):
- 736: 0.75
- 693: 0.90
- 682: 0.86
